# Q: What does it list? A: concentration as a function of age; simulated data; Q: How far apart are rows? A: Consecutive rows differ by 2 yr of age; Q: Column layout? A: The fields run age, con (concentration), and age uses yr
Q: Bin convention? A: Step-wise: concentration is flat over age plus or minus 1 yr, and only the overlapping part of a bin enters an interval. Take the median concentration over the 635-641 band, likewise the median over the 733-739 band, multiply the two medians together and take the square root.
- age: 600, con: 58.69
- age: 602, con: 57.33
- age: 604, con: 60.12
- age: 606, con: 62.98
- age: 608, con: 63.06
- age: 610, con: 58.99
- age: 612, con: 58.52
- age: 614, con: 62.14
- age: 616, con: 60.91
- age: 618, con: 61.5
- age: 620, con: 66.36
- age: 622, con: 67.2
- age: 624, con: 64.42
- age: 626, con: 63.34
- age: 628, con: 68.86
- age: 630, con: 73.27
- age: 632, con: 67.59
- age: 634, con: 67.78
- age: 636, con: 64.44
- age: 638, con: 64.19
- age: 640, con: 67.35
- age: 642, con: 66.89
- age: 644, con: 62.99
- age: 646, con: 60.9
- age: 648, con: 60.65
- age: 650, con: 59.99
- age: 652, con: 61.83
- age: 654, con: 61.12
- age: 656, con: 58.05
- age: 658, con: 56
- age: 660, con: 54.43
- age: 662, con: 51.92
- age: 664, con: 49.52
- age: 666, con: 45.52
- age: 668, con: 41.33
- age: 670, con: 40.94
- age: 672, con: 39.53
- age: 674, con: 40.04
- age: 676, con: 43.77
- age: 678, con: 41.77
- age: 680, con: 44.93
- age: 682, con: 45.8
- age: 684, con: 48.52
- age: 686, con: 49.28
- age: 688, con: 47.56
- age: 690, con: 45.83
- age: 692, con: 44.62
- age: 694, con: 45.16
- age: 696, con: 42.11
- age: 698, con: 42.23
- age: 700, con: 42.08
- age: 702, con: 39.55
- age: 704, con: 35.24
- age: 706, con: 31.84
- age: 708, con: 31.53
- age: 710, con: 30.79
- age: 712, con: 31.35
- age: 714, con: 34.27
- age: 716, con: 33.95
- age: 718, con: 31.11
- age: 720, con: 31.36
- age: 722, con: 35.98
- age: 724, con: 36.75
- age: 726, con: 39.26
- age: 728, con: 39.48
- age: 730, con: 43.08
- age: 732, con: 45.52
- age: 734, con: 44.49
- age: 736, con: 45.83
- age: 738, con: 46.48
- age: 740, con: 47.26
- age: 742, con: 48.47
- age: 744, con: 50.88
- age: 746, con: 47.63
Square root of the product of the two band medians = 54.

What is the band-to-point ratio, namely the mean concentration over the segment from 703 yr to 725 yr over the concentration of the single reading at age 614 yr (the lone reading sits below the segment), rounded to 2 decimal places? 0.53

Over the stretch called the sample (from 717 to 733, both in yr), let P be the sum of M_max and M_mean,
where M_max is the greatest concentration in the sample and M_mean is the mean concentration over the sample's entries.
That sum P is 83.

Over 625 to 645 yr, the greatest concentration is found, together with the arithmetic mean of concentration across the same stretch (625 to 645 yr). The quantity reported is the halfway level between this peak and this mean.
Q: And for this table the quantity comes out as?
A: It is 70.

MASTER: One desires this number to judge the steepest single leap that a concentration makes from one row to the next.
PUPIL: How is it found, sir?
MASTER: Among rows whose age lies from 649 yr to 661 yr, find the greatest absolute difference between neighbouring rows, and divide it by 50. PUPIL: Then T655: 0.061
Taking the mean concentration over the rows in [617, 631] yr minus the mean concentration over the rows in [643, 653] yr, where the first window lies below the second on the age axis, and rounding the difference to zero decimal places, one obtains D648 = 5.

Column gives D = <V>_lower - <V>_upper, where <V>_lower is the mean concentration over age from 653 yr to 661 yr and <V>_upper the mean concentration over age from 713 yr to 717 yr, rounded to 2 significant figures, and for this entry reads 23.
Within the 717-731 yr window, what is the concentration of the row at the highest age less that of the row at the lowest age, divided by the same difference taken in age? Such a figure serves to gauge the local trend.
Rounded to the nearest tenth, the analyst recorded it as 1.0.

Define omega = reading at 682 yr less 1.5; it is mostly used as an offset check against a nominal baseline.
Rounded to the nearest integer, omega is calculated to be 44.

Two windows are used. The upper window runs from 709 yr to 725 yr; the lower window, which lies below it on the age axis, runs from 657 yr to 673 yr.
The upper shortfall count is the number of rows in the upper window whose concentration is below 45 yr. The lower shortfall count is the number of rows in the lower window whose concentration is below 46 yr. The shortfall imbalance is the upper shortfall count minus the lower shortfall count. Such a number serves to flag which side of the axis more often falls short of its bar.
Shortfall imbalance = 4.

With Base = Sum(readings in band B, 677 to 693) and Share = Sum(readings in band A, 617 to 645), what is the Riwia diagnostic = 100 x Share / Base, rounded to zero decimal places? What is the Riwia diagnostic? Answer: 251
